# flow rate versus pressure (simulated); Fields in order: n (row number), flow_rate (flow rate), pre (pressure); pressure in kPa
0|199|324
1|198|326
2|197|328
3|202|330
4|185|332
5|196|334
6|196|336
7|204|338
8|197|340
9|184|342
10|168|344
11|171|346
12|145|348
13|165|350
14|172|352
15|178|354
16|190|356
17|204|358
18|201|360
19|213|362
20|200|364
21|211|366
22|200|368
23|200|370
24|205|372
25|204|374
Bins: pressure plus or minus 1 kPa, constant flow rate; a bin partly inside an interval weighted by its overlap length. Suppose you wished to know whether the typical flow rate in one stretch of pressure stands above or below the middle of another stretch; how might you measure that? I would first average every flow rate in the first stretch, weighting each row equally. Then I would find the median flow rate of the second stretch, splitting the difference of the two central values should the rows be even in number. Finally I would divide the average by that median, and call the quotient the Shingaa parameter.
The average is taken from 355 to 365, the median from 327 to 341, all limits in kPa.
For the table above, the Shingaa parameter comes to 1.02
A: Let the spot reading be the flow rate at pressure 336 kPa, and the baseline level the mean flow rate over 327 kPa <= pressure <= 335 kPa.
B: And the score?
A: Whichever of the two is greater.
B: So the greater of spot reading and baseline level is 196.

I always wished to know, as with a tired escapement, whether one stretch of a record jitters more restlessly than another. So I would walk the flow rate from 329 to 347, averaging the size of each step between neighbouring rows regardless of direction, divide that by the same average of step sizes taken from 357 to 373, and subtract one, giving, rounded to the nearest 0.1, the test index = 0.2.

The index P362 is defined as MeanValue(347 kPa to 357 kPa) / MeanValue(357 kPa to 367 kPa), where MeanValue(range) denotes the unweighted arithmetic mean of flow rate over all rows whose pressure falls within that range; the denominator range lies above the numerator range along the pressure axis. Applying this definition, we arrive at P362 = 0.83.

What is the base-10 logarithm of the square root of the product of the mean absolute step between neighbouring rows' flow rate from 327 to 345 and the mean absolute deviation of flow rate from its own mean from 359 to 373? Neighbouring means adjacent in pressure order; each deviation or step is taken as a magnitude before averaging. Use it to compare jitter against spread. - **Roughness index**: 0.82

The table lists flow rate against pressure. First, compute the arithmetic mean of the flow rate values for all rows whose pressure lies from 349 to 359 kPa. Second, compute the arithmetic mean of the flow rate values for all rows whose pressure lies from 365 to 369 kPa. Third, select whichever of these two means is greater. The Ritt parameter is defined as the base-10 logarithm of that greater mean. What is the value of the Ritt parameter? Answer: 2.313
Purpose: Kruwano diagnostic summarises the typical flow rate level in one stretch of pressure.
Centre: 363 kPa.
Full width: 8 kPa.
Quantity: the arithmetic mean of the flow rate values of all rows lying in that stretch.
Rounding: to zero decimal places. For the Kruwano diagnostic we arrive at 206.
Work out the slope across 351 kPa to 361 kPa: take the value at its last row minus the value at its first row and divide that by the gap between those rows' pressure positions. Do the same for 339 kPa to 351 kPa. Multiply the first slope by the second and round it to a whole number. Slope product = -12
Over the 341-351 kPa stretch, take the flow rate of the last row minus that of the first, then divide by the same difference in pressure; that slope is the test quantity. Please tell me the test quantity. -2.4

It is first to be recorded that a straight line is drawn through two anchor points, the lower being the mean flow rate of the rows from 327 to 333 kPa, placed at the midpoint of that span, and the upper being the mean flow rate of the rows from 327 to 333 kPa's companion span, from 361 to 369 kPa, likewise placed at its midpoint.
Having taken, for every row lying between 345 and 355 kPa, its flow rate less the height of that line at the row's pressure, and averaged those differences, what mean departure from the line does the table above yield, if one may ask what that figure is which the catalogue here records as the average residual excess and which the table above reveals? -35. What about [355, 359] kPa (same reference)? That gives -6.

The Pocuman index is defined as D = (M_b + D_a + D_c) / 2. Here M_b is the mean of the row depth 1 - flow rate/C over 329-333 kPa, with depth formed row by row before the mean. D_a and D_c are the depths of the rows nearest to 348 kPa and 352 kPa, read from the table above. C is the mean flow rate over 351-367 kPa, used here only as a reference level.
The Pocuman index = 0.20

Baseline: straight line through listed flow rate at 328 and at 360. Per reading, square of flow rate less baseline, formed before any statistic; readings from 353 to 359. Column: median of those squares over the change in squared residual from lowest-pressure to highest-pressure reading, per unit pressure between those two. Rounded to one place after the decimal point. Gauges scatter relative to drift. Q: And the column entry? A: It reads -0.9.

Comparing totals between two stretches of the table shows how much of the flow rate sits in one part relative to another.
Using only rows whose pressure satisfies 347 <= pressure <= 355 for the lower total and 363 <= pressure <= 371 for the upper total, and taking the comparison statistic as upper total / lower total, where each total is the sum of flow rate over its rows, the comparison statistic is 1.23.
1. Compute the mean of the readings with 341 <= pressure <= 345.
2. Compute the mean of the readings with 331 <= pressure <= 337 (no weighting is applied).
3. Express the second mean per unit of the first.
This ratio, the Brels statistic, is 1.09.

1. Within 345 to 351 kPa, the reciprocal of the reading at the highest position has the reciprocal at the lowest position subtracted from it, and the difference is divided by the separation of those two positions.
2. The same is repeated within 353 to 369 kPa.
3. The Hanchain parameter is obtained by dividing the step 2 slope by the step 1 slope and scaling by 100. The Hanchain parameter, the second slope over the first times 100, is -83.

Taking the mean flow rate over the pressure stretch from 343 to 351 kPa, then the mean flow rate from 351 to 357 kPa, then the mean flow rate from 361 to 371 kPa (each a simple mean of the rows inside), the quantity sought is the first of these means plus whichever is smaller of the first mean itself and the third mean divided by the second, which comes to 163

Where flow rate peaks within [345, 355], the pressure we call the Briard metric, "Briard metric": 354 kPa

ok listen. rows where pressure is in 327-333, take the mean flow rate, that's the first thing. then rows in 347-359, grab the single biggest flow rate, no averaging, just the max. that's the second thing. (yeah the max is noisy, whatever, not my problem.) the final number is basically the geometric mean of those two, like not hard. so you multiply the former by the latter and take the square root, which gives 199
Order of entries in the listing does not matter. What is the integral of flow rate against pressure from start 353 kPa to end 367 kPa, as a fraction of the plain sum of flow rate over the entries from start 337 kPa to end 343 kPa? 4.8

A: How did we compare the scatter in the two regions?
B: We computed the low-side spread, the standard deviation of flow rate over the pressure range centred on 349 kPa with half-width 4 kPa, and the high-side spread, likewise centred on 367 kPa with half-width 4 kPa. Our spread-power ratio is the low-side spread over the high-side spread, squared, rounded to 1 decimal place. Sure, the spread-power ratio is 5.2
